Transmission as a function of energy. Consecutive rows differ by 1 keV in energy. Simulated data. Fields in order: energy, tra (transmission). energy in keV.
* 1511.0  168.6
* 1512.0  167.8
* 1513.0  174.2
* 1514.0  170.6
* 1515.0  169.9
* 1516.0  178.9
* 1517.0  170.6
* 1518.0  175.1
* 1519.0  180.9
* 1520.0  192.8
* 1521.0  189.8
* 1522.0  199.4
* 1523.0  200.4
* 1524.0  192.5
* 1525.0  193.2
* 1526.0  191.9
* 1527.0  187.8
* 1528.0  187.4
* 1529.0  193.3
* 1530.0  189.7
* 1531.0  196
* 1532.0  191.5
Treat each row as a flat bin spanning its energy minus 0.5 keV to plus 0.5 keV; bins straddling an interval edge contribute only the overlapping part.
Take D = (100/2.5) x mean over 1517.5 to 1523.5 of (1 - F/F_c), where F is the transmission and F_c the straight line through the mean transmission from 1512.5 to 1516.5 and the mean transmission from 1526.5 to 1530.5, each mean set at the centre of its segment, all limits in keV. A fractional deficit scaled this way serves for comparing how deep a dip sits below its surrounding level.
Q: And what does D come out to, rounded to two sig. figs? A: -2.1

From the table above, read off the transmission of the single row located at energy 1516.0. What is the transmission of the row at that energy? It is 178.9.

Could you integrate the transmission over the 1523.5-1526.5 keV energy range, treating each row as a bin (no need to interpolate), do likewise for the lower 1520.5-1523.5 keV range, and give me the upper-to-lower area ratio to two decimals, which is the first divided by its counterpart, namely 0.98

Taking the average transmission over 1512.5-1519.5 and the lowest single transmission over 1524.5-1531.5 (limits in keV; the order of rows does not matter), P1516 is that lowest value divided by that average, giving 1.08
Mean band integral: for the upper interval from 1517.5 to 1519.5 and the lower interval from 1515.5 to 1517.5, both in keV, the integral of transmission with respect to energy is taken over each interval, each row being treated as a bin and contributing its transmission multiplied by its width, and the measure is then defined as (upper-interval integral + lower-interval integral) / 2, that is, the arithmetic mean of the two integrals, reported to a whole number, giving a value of 353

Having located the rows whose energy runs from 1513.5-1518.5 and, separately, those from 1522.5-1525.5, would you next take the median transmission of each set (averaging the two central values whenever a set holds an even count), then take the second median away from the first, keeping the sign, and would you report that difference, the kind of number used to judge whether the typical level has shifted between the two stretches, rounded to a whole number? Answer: -23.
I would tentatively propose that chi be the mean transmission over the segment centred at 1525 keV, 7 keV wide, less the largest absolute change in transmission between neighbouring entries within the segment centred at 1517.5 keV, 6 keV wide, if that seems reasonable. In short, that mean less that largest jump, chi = 181.3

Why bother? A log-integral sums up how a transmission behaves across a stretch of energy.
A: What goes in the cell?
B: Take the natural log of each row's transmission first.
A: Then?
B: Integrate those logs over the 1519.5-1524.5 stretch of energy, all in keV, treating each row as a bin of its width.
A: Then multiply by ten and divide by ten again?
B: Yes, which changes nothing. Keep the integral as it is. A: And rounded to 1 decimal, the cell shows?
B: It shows 26.4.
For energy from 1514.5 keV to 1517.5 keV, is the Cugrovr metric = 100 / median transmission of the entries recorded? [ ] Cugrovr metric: 0.59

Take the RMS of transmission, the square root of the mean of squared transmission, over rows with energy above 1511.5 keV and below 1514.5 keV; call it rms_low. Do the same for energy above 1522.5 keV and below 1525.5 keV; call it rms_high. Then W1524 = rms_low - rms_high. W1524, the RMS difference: -25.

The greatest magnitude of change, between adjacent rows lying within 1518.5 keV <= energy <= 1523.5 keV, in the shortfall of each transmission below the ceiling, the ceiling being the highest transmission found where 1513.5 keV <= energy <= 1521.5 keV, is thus 12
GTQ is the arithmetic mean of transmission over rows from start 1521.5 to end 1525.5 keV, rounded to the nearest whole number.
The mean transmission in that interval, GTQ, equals 196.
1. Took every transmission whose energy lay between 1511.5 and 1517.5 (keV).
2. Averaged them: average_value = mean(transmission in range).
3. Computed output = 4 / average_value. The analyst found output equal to 0.0233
